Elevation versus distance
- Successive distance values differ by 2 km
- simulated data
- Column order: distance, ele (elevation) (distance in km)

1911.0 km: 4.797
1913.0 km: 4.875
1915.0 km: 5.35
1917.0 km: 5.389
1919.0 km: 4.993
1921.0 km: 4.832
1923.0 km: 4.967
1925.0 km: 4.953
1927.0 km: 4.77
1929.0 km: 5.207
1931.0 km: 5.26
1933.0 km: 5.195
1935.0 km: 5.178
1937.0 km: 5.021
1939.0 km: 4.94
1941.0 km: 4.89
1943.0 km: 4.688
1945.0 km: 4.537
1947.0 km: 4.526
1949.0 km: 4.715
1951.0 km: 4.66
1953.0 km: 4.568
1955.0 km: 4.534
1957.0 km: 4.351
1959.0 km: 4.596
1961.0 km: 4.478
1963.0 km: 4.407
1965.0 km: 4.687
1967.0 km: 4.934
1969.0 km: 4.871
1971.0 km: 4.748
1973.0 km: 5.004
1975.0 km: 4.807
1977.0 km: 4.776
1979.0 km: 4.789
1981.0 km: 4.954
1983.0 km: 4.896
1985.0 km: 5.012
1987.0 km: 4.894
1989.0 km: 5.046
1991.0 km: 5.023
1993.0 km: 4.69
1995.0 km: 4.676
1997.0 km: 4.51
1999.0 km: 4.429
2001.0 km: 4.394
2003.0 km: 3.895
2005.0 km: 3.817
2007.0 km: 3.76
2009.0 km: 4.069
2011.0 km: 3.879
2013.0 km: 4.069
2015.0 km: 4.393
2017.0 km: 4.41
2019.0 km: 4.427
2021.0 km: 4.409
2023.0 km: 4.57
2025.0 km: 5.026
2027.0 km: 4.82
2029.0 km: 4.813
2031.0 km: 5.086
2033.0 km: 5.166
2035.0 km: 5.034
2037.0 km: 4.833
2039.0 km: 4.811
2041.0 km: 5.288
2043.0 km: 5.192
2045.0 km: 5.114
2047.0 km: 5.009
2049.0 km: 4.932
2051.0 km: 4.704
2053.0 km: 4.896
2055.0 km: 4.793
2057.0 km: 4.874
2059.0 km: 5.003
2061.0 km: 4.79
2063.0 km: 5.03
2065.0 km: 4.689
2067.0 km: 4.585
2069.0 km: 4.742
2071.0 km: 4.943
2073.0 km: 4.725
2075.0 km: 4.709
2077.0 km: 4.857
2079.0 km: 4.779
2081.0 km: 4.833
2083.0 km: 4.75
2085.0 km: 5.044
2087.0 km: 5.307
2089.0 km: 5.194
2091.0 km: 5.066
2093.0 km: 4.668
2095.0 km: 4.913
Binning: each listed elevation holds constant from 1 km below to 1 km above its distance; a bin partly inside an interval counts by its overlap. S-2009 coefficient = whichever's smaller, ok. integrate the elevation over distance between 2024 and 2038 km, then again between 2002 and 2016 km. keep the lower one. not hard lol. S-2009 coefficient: 56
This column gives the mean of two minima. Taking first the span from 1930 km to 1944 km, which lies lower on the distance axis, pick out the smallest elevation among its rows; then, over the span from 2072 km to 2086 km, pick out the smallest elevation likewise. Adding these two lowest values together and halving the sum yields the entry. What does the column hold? 4.70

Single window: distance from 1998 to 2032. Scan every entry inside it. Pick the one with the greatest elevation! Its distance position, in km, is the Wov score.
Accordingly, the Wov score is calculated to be 2031.0 km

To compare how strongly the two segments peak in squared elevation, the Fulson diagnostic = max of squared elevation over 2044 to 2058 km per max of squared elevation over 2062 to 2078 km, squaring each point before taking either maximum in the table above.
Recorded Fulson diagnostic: 1.03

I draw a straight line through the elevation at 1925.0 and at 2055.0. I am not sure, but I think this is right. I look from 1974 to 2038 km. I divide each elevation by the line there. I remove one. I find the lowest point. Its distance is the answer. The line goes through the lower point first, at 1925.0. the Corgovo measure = 2007.0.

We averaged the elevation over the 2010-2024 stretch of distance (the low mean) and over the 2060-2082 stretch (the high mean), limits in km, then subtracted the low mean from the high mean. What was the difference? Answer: 0.48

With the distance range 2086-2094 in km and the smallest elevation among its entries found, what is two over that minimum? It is 0.428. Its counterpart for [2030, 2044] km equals 0.416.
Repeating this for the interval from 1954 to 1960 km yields 0.460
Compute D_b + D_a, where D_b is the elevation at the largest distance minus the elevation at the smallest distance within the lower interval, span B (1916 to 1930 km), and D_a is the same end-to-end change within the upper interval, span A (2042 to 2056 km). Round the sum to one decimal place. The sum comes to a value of -0.6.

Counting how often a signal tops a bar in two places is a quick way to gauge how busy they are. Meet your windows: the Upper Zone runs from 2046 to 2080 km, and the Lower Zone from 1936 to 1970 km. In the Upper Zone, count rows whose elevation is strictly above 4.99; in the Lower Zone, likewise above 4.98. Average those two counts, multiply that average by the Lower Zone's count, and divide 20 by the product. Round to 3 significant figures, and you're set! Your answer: 10.0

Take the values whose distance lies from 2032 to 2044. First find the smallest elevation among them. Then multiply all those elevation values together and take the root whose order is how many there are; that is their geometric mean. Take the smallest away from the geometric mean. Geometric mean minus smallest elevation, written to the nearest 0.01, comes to 0.24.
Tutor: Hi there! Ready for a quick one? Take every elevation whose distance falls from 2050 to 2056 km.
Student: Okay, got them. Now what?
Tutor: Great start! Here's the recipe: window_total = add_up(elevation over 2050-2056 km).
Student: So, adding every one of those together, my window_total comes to 14.4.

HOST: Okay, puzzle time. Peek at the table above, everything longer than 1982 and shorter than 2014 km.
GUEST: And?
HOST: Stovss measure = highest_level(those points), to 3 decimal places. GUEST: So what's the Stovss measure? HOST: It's 5.046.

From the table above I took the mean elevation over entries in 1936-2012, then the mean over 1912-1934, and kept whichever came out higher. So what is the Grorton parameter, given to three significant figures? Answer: 5.07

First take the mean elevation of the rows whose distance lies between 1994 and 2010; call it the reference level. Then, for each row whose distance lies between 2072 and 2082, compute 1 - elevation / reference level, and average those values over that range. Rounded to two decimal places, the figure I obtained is -0.14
